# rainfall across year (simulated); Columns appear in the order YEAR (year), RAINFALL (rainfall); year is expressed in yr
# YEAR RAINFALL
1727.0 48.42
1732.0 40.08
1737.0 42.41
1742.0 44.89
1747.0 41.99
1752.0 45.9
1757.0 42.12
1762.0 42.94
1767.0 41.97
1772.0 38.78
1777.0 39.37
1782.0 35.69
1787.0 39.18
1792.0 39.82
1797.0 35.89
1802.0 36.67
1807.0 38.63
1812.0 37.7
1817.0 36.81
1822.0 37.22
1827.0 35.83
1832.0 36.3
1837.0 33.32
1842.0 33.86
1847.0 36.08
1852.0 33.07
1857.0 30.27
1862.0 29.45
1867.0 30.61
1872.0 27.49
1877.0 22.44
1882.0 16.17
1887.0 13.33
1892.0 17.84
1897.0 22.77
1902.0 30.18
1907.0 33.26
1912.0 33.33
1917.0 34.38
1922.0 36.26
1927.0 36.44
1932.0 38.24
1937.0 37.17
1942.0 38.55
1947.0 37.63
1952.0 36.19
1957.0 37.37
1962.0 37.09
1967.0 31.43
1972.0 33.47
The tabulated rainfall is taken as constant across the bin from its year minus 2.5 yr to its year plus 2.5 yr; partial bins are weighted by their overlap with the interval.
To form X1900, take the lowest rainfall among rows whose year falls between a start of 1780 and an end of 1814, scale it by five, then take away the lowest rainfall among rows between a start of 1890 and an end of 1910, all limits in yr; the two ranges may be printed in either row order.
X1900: 161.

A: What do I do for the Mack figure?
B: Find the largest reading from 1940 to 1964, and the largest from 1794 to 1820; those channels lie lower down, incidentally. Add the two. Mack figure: 77.2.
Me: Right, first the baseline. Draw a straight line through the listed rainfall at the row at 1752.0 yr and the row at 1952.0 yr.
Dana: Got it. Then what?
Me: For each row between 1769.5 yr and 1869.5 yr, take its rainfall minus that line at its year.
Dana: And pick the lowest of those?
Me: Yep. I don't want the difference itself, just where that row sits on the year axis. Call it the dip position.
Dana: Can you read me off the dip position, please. 1862.0 yr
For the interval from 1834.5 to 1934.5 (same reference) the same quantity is 1887.0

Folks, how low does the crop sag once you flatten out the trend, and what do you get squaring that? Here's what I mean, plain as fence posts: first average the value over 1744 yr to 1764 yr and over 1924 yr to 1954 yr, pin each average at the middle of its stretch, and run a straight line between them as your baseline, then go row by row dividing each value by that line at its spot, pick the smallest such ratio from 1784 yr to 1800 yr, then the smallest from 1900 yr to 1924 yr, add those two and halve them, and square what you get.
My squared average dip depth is 0.7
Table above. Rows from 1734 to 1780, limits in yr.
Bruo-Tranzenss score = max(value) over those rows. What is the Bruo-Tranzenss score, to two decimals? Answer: 45.90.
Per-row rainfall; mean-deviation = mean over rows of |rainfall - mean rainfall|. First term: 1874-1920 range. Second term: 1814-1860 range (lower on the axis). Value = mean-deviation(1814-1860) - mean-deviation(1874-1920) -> -5.2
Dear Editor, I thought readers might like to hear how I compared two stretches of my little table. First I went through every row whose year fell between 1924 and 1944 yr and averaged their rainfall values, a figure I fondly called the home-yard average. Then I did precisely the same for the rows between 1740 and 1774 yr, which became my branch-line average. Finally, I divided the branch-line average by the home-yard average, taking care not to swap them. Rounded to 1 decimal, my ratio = 1.1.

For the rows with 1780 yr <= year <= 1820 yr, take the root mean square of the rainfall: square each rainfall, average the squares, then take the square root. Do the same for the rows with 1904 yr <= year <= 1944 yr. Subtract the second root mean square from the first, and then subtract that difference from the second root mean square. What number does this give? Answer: 34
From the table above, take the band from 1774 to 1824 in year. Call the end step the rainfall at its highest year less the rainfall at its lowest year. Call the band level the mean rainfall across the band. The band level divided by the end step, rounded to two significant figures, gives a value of -18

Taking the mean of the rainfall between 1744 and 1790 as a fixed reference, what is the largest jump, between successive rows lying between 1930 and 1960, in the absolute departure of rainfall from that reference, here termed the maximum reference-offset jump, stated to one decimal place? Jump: 1.4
